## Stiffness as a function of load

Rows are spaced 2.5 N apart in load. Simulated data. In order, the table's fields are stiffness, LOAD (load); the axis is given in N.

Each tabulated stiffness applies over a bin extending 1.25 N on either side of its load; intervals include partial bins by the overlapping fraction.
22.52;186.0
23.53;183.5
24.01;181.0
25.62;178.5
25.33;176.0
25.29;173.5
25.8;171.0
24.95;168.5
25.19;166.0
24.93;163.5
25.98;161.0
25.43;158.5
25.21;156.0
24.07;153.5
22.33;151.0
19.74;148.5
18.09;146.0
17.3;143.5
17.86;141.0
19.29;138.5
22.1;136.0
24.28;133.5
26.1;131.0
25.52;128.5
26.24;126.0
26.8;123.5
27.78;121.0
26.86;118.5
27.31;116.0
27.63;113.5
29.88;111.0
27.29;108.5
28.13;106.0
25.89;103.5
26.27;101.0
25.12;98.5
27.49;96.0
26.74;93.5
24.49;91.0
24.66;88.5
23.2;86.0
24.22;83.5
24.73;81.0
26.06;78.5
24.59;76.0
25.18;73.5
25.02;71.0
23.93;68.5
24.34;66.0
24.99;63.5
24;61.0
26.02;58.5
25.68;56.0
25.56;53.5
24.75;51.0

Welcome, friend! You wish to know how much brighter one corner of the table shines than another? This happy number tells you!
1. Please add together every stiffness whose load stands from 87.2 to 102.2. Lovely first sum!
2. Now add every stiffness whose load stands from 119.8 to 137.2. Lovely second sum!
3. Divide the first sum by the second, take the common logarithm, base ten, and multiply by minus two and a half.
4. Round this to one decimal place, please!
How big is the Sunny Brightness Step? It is 0.2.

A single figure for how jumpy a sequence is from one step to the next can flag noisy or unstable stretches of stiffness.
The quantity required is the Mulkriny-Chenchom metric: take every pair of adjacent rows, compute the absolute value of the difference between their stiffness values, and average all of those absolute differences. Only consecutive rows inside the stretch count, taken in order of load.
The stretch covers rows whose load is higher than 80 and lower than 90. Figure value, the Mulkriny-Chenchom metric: 1.0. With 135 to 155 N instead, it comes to 1.7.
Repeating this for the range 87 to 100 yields 1.4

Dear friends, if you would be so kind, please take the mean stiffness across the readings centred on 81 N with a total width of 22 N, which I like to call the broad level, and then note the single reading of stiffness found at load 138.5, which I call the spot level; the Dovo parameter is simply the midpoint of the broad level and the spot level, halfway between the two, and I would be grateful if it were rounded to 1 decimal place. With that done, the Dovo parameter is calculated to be 22.0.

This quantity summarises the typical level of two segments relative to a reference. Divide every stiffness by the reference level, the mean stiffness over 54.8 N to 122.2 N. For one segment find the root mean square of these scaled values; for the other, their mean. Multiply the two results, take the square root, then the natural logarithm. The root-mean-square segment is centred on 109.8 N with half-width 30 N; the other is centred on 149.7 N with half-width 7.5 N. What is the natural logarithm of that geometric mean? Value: -0.10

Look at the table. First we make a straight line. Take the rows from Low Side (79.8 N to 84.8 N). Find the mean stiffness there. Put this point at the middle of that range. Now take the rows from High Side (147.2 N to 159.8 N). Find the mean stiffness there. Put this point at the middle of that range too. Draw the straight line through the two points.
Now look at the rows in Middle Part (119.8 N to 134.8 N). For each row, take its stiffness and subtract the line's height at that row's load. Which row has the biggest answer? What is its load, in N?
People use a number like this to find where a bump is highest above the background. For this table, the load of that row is 121.0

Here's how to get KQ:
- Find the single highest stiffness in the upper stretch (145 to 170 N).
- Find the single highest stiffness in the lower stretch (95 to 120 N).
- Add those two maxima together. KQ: 55.9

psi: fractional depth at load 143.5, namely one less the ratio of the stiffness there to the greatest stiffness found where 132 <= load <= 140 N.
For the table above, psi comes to 0.29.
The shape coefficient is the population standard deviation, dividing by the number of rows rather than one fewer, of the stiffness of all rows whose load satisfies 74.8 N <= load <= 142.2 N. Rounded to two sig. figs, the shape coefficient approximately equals 2.5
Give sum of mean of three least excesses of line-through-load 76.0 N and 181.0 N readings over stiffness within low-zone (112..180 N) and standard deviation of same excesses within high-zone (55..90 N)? -2.4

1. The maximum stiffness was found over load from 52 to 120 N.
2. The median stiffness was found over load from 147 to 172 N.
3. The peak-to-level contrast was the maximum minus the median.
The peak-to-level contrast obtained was 4.8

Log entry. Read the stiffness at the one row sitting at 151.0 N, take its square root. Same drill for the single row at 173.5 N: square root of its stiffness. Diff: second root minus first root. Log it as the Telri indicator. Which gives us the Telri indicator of 0.30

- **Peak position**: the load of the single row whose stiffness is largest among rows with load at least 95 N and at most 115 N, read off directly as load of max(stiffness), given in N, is 111.0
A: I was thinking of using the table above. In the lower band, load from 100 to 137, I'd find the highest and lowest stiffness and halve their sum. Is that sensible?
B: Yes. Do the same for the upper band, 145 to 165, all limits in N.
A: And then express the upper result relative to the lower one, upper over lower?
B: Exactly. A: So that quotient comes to 0.85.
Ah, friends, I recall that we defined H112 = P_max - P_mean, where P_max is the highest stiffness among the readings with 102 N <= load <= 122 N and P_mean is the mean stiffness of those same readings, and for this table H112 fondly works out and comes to 2.3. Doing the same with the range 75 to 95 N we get 1.9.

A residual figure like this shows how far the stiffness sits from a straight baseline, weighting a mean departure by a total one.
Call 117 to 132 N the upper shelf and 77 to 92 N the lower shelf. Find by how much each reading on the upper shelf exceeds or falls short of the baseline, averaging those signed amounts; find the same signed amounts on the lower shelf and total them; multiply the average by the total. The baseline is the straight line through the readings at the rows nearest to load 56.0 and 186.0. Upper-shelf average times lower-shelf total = -6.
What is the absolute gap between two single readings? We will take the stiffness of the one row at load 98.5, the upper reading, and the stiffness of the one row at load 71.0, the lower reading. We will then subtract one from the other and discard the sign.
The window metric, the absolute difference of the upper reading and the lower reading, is 0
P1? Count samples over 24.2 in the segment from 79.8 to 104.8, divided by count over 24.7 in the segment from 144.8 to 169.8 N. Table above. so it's 1.5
